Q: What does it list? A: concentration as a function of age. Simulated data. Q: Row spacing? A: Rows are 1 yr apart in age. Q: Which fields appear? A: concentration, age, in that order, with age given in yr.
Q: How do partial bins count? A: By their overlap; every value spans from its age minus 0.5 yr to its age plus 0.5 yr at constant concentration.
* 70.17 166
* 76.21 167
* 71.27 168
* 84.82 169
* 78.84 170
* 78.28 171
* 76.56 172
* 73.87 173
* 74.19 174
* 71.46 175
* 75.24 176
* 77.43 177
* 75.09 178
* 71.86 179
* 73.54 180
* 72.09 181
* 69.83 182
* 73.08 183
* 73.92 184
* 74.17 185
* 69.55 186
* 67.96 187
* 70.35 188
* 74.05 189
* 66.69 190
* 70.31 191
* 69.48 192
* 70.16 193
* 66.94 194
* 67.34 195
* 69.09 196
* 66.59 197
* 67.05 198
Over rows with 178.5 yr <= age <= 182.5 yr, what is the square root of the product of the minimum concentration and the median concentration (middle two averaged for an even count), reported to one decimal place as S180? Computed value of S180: 70.9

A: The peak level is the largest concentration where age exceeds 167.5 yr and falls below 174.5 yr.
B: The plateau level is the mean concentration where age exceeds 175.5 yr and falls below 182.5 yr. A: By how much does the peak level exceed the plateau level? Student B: 11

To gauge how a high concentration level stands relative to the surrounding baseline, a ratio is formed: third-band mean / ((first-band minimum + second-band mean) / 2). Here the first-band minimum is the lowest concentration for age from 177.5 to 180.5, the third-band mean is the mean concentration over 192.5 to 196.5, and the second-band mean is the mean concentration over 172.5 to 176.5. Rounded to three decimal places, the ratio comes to 0.940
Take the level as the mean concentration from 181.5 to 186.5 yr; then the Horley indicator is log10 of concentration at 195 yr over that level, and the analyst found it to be -0.030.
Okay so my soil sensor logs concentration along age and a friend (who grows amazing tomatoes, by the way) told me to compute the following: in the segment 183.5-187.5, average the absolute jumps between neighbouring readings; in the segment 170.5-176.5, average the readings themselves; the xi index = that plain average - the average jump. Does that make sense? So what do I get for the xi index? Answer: 72.8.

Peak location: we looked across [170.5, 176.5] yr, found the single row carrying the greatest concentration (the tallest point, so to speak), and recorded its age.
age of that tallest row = 171 yr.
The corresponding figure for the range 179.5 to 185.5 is 185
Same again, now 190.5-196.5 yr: 191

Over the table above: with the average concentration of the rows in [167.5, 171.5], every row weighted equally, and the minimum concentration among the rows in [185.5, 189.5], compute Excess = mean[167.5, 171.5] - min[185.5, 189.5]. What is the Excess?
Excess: 10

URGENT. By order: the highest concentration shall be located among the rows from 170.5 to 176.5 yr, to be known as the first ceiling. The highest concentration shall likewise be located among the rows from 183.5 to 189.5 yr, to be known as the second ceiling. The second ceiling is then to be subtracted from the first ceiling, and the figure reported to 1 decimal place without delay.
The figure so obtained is 4.1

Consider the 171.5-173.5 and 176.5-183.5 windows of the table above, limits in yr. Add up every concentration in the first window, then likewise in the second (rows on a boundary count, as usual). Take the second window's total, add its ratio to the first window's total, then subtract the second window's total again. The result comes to 3.4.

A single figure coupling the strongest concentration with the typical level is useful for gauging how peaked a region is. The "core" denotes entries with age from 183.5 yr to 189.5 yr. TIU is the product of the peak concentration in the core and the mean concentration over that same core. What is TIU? 5316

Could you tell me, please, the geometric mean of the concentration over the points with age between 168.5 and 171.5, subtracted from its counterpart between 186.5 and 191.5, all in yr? -10.8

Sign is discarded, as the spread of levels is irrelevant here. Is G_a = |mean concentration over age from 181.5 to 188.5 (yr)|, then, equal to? 71.3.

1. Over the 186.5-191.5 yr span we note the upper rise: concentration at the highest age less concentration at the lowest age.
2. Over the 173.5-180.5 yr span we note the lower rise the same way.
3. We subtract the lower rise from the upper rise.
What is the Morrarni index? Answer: 3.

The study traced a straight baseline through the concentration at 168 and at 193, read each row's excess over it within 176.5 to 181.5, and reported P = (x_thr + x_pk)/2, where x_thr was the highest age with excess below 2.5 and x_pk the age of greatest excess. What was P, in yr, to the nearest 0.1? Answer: 179.0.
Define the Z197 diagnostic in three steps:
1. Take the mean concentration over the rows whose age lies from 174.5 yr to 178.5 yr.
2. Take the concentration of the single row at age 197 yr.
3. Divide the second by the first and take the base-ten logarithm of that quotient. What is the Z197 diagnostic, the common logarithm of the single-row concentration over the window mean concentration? -0.051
